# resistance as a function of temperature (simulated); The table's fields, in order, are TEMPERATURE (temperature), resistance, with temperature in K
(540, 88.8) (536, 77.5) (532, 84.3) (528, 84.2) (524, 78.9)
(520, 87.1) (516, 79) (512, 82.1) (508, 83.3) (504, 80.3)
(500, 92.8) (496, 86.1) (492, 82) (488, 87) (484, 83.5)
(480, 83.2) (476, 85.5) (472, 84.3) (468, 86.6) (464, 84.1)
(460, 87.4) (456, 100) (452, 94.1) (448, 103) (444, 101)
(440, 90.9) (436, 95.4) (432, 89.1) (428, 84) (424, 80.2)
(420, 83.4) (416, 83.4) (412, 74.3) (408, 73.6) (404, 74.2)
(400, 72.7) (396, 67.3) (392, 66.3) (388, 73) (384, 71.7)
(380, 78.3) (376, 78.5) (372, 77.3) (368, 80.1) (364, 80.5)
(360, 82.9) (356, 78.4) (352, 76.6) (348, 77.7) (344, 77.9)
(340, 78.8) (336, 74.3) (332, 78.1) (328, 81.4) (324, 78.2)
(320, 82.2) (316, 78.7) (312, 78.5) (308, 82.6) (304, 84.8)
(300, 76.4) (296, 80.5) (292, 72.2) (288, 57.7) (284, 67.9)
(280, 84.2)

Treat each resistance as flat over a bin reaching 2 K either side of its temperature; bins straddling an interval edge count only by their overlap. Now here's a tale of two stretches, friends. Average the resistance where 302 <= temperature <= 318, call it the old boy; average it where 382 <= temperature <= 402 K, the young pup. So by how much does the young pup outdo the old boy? -11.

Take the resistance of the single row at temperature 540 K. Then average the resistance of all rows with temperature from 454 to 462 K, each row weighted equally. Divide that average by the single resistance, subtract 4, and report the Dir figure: -2.94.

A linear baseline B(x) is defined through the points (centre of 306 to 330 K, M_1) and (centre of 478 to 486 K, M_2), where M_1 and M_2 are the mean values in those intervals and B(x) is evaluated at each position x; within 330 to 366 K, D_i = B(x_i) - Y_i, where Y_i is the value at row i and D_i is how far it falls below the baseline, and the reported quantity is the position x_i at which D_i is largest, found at 336 K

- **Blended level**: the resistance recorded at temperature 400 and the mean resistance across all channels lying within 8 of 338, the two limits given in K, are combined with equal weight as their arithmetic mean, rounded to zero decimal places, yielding 75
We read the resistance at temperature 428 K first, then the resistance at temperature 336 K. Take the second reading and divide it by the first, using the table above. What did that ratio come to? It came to 0.88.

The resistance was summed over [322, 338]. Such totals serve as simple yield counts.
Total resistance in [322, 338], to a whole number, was 312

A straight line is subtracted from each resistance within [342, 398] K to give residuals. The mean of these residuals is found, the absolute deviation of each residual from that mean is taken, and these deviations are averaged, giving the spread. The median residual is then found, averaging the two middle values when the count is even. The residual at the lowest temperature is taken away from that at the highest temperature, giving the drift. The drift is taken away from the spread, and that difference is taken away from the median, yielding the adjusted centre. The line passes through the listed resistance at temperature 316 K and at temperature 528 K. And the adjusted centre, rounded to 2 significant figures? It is -18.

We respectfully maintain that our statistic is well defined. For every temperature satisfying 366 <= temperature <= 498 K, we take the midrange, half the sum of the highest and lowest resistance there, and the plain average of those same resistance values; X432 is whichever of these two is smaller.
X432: 83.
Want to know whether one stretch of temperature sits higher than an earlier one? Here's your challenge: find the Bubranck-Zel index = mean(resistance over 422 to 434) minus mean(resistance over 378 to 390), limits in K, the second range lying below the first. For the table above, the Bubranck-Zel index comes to 10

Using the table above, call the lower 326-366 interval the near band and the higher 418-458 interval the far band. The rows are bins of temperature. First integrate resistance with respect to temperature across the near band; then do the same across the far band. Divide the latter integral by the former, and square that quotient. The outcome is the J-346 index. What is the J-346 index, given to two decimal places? 1.37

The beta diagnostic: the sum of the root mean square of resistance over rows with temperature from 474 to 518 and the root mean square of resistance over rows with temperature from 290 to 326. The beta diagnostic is 164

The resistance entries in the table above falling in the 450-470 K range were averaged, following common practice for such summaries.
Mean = 90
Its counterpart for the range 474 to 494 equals 84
